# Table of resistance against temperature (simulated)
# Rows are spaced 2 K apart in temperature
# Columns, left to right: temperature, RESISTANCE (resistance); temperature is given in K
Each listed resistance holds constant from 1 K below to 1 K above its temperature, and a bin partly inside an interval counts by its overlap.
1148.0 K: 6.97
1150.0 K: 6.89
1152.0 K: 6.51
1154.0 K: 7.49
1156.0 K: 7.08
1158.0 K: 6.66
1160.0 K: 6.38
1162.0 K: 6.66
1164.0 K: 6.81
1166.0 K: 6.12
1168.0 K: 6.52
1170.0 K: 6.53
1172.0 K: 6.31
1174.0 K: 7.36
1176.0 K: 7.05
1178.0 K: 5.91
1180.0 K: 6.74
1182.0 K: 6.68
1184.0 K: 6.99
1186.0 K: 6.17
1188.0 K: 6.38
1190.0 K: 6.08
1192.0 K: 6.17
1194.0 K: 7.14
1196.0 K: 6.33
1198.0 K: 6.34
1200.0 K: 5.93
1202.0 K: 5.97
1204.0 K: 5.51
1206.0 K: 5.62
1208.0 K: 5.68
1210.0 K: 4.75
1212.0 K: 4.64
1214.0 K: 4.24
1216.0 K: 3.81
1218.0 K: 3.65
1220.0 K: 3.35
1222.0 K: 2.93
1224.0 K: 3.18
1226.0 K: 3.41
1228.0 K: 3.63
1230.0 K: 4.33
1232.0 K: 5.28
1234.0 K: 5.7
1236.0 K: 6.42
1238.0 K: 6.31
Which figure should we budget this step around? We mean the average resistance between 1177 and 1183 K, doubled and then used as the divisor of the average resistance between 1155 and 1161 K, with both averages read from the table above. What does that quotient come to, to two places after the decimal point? 0.52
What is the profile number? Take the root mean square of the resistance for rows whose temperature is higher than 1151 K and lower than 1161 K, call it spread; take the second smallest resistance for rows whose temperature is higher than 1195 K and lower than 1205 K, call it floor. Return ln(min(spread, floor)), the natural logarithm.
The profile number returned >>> 1.8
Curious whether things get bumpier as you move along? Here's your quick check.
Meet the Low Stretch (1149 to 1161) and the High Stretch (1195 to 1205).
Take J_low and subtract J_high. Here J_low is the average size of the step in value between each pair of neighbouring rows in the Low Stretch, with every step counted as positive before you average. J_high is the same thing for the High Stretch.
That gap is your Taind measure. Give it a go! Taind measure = 0.26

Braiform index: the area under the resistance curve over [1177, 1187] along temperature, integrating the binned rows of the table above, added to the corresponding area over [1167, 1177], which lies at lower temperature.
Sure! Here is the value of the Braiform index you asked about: 133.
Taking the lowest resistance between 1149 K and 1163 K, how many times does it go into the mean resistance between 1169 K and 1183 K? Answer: 1.04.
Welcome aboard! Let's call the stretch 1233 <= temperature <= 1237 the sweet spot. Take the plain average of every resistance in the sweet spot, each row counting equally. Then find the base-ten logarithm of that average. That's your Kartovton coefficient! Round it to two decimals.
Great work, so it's 0.78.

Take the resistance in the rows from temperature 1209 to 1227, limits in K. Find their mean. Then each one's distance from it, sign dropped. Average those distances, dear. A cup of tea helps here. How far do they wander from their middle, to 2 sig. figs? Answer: 0.52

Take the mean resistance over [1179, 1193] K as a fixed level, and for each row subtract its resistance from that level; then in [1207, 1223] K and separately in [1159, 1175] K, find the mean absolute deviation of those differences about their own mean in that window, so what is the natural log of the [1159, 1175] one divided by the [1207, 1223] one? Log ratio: -0.96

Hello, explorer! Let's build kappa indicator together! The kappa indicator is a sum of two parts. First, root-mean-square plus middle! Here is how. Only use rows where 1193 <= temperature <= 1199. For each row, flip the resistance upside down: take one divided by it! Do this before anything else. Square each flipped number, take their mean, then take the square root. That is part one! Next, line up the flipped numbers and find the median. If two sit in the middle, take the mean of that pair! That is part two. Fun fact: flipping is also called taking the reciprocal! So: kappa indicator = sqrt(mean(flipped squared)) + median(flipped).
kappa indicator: 0.31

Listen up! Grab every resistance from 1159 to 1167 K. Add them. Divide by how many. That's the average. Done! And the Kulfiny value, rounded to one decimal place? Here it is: 6.5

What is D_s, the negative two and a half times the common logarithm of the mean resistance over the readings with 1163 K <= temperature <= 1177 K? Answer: -2.06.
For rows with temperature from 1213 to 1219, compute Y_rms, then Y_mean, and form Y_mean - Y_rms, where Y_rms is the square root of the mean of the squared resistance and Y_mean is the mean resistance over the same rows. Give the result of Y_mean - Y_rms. -0.0079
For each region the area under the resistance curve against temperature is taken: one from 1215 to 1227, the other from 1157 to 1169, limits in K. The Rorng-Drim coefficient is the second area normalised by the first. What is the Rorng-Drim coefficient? 1.93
